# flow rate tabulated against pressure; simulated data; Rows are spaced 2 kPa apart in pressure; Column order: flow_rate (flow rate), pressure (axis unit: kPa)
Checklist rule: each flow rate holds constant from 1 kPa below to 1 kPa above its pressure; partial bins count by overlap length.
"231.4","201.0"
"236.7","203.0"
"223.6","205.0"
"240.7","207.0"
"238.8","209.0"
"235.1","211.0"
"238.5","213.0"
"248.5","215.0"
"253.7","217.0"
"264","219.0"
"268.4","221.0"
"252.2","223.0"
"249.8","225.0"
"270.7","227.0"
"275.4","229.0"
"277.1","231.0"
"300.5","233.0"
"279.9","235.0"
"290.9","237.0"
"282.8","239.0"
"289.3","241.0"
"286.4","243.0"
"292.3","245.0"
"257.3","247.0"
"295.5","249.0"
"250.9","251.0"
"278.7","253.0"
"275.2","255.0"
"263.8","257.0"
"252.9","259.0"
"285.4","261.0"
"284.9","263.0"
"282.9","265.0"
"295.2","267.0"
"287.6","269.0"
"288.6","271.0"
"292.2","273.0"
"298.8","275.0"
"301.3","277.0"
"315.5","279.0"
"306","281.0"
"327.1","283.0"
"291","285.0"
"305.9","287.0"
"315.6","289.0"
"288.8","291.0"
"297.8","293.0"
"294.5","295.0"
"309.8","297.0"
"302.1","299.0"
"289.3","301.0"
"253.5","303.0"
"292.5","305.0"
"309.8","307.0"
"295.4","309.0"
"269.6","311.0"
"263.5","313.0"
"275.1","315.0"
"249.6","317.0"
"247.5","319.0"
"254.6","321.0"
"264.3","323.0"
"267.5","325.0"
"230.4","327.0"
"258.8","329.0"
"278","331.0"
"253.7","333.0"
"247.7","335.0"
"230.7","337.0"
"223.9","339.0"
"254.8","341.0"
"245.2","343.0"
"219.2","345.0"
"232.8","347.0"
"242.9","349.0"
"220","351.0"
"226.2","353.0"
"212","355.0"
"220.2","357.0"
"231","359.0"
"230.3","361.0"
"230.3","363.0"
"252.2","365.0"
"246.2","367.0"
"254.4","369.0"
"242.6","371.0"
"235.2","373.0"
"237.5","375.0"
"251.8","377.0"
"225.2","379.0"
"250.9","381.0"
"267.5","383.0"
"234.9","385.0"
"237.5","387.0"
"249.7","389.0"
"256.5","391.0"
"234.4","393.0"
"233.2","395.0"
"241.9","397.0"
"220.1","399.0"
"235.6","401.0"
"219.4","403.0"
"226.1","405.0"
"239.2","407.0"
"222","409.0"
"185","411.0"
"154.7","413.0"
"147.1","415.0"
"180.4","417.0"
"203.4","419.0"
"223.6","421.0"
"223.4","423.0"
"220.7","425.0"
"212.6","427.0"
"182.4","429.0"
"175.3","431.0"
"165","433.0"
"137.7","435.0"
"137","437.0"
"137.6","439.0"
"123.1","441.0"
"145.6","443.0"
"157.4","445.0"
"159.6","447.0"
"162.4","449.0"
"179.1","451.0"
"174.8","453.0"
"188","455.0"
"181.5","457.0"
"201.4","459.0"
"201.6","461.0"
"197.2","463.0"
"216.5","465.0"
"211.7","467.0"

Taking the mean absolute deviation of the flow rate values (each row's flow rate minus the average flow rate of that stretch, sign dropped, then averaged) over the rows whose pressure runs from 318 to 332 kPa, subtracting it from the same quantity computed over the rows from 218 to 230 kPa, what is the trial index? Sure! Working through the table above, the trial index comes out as -3.0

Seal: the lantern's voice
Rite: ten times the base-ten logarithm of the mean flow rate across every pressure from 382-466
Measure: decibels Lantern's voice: 23.0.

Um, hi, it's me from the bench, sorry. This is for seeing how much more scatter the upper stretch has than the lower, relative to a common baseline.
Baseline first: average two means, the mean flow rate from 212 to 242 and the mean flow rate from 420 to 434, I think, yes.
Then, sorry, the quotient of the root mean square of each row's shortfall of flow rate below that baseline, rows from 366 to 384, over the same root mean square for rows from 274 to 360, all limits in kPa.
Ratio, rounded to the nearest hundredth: 0.35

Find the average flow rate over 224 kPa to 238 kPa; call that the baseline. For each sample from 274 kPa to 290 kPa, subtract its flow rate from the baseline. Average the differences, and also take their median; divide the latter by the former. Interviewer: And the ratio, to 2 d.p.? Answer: 0.94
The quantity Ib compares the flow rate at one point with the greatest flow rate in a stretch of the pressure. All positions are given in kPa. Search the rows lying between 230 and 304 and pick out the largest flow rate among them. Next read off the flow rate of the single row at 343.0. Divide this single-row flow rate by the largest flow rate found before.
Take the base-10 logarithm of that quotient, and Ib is -0.13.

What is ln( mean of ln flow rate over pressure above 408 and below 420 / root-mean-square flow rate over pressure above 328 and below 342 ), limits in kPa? -3.87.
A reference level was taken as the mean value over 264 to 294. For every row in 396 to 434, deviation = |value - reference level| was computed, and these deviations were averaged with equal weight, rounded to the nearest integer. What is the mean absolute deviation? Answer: 96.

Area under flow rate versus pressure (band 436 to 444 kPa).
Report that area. 1087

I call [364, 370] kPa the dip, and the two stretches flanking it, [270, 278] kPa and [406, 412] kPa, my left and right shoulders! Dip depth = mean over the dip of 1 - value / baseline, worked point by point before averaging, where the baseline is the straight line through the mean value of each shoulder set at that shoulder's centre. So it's -0.045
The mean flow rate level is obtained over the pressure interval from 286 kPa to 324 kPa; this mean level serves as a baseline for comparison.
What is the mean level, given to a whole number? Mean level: 283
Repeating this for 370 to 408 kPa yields 239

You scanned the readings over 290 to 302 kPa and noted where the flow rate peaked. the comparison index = 297.0 kPa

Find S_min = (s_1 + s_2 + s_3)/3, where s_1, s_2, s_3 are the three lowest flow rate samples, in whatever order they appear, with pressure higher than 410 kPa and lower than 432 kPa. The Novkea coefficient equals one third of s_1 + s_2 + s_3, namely 159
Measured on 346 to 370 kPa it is 217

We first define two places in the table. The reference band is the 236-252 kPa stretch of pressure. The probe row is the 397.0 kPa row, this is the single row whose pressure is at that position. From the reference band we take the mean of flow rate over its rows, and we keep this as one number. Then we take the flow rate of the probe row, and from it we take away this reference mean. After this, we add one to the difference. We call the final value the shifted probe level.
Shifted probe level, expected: -38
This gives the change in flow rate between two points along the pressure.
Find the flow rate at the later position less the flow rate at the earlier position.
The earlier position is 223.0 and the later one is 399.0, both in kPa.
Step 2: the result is -32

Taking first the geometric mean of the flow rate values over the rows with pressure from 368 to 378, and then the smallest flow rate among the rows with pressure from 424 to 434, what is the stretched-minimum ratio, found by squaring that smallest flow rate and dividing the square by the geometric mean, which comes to 111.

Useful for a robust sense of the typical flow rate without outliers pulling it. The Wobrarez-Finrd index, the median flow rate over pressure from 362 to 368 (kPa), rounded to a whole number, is 246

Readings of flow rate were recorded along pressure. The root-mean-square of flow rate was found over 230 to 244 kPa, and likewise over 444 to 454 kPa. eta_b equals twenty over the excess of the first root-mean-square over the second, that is 0.17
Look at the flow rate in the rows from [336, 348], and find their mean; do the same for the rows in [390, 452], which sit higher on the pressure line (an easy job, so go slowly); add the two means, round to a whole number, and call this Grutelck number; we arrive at 426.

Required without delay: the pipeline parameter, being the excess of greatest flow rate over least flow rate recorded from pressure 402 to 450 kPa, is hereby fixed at 116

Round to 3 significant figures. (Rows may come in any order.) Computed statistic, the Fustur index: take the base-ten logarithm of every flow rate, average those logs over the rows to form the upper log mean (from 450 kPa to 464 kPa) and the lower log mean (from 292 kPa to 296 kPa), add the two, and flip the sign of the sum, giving -4.75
